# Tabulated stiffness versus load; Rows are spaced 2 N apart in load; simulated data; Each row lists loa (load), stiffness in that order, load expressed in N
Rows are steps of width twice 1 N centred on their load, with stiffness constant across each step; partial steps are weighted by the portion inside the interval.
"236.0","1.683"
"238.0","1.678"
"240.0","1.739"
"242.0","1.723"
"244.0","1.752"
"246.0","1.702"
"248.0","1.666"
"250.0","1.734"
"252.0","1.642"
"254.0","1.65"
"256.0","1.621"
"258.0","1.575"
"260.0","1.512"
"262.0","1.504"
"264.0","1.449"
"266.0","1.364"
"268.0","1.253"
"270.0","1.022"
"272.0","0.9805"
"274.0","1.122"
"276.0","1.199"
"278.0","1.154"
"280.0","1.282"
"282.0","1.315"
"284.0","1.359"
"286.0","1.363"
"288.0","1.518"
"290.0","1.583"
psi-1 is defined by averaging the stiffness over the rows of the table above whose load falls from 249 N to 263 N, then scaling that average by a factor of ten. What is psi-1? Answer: 16.1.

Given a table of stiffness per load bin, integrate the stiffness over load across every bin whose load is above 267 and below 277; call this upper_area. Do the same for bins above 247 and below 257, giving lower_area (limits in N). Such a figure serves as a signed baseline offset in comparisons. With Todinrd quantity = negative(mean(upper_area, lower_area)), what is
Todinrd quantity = -13.9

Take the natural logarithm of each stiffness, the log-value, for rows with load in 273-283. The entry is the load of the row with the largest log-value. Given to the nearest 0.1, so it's 282.0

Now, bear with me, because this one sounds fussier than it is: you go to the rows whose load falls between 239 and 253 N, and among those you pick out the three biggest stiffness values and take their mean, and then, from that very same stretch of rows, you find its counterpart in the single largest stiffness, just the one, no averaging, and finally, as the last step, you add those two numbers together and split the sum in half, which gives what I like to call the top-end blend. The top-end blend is 1.75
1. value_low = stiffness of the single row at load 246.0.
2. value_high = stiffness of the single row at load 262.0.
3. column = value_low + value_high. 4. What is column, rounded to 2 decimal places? 3.21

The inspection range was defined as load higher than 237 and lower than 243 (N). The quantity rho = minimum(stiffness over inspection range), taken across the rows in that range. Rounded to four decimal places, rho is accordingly 1.6780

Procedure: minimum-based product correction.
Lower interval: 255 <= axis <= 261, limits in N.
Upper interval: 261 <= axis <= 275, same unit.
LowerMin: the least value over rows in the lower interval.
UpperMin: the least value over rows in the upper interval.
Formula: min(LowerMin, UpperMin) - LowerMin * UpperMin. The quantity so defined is -0.50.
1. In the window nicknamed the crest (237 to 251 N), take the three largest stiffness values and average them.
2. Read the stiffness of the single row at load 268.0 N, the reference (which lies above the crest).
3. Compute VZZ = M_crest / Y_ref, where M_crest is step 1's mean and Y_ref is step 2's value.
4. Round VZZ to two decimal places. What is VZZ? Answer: 1.39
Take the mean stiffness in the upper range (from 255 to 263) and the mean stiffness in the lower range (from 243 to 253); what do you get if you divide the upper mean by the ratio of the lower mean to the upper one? 1.42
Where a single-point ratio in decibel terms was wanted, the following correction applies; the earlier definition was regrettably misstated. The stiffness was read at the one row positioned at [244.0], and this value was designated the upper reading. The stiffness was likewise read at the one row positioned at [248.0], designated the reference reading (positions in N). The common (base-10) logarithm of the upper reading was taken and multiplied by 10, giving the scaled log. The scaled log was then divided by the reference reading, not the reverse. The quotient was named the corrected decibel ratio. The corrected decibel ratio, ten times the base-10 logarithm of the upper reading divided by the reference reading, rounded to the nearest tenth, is 1.5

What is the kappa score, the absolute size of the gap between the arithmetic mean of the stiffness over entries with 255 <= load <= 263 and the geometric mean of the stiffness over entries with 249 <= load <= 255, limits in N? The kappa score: 0.12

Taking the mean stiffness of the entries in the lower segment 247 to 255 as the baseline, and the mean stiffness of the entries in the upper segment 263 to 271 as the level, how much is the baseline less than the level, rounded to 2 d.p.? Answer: -0.40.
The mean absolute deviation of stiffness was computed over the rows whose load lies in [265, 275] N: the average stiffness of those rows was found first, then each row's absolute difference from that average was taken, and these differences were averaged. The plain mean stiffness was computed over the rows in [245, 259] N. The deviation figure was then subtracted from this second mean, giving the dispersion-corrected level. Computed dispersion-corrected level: 1.53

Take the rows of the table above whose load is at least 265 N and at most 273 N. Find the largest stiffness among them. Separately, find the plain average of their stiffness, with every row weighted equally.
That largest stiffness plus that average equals 2.52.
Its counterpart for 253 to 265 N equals 3.20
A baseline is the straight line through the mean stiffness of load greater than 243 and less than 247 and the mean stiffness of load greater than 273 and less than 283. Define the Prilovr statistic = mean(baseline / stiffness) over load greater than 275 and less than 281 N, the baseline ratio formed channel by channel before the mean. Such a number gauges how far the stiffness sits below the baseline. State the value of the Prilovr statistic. 1.00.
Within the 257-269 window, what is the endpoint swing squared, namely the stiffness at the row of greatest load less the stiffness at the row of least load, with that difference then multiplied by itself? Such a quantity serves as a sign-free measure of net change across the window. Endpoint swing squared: 0.104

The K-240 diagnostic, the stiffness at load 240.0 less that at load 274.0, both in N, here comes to 0.62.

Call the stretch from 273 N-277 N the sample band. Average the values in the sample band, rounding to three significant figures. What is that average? 1.16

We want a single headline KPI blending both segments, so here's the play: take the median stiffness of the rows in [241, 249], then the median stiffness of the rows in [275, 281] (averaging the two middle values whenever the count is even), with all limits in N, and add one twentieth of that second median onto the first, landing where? 1.77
